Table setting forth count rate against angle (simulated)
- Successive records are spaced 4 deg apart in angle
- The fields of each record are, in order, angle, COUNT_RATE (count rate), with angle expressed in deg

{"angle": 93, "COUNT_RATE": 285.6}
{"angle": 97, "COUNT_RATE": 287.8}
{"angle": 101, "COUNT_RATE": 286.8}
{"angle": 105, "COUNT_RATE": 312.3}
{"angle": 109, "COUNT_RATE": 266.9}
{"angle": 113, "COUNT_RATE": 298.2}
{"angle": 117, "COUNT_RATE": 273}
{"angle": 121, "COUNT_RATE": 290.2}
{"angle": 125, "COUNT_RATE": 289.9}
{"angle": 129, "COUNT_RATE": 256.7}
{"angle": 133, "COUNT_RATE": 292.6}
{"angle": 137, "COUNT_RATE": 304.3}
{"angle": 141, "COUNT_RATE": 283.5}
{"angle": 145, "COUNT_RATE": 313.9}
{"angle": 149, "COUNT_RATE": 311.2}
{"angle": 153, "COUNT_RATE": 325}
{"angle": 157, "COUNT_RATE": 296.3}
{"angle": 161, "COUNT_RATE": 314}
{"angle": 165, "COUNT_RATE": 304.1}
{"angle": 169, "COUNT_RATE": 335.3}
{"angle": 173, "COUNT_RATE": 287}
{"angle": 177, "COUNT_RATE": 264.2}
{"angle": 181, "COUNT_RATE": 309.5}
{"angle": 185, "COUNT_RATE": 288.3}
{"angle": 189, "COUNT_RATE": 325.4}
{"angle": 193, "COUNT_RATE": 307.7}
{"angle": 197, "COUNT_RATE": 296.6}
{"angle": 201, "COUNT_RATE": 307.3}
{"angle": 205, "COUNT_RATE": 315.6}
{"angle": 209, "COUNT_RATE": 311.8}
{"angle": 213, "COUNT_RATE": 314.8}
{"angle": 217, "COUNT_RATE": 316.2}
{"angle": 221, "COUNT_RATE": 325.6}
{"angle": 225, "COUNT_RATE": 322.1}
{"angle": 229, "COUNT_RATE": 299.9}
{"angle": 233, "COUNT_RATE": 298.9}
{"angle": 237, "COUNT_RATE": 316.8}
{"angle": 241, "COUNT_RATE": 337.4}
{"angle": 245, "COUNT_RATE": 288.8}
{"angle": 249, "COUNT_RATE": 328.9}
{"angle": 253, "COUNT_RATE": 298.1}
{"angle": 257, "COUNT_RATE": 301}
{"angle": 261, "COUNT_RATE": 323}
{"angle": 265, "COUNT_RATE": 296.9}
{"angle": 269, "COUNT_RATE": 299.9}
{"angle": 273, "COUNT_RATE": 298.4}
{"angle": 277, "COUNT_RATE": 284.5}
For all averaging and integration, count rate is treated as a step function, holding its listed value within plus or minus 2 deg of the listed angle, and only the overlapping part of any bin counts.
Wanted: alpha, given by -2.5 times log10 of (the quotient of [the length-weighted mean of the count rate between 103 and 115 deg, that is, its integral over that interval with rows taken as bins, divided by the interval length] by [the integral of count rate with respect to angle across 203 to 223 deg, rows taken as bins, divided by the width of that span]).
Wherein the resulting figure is 0.09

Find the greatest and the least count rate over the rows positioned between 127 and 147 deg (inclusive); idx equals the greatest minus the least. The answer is 57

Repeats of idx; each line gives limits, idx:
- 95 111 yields 45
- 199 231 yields 26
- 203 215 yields 4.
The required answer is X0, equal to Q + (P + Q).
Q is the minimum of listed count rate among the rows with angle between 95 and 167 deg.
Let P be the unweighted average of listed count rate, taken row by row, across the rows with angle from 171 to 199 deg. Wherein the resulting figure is 810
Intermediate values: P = 297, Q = 256.7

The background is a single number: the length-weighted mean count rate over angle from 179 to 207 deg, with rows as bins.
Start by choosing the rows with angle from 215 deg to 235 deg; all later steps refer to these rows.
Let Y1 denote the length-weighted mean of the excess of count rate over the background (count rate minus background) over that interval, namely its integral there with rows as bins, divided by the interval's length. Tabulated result 5.3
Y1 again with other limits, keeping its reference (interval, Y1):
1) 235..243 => 19.9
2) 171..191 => -12.3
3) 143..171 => 7.1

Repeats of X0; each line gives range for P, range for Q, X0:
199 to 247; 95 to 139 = 826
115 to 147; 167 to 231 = 816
